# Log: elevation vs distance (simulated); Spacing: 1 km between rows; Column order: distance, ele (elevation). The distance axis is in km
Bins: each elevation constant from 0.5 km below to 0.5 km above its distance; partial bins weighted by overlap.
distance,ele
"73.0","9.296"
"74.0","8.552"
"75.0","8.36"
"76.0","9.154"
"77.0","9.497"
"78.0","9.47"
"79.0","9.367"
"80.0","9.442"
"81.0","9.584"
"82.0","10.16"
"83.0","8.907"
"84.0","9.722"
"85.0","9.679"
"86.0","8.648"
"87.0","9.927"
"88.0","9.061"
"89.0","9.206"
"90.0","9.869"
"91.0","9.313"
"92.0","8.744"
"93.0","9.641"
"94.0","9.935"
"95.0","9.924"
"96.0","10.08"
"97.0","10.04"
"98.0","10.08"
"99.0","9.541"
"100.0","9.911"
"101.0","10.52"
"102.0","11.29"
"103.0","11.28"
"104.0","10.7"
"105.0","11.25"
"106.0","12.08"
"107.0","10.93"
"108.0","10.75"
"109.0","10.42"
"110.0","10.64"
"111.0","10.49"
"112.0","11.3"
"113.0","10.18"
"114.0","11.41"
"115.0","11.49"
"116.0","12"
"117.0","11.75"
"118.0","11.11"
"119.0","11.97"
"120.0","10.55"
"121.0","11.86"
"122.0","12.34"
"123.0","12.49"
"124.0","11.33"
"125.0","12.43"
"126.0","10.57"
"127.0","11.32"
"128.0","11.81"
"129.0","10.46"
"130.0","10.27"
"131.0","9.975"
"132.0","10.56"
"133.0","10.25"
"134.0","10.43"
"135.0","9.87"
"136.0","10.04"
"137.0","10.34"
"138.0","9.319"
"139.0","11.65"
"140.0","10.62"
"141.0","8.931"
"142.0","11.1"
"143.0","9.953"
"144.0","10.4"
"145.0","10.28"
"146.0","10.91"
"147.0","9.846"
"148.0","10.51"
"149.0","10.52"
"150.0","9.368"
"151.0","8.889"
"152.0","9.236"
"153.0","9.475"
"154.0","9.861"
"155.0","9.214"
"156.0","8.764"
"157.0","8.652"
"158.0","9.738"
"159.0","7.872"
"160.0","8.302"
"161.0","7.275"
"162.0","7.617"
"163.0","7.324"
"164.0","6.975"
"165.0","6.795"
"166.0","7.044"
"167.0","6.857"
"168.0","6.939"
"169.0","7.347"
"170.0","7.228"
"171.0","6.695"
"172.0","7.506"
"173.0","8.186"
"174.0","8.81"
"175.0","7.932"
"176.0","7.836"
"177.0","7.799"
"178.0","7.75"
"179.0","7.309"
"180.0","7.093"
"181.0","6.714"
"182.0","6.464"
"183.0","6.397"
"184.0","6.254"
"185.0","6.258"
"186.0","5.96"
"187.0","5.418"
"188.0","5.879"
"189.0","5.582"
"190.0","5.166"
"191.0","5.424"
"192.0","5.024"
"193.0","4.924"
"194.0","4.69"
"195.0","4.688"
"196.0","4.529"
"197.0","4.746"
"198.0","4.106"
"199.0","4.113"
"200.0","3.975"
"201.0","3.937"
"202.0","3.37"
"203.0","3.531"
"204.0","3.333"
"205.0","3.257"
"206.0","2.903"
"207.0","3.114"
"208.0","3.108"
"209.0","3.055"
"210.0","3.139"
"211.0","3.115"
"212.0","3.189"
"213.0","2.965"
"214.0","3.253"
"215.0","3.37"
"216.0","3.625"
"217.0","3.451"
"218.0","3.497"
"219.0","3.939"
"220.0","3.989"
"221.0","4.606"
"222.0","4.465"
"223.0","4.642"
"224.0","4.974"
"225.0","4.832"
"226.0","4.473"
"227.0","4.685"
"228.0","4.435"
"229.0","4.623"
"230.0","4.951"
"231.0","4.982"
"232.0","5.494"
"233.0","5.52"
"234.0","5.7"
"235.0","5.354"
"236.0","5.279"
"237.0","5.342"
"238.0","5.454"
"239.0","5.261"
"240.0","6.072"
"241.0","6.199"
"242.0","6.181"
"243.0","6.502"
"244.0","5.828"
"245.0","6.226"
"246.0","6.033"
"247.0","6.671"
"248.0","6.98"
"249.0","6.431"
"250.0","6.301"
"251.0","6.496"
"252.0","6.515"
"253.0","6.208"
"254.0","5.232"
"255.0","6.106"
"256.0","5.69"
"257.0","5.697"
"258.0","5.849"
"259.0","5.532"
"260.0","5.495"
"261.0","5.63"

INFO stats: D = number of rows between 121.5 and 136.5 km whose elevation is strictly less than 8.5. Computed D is 0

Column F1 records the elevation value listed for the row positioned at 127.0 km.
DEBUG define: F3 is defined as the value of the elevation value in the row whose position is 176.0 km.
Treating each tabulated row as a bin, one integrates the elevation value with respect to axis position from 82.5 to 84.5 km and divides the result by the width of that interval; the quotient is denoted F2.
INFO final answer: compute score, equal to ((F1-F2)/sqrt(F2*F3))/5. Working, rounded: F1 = 11.32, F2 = 9.31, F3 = 7.836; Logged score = 0.05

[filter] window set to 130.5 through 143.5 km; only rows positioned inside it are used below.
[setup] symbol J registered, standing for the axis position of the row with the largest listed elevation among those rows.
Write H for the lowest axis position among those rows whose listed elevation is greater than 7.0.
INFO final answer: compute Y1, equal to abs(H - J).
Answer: 8 km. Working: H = 131.0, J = 139.0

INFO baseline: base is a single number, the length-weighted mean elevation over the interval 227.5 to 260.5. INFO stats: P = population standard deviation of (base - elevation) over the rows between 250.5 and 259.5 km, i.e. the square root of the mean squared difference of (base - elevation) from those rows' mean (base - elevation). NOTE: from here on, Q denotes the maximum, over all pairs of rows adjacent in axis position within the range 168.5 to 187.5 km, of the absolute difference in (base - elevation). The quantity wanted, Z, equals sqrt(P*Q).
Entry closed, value 0.60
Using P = 0.41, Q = 0.9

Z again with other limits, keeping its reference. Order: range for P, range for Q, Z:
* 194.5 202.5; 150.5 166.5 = 0.89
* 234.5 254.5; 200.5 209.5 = 0.54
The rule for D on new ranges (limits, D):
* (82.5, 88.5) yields 0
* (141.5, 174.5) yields 15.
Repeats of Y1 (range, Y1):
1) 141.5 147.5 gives 0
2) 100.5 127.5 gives 22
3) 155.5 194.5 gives 2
